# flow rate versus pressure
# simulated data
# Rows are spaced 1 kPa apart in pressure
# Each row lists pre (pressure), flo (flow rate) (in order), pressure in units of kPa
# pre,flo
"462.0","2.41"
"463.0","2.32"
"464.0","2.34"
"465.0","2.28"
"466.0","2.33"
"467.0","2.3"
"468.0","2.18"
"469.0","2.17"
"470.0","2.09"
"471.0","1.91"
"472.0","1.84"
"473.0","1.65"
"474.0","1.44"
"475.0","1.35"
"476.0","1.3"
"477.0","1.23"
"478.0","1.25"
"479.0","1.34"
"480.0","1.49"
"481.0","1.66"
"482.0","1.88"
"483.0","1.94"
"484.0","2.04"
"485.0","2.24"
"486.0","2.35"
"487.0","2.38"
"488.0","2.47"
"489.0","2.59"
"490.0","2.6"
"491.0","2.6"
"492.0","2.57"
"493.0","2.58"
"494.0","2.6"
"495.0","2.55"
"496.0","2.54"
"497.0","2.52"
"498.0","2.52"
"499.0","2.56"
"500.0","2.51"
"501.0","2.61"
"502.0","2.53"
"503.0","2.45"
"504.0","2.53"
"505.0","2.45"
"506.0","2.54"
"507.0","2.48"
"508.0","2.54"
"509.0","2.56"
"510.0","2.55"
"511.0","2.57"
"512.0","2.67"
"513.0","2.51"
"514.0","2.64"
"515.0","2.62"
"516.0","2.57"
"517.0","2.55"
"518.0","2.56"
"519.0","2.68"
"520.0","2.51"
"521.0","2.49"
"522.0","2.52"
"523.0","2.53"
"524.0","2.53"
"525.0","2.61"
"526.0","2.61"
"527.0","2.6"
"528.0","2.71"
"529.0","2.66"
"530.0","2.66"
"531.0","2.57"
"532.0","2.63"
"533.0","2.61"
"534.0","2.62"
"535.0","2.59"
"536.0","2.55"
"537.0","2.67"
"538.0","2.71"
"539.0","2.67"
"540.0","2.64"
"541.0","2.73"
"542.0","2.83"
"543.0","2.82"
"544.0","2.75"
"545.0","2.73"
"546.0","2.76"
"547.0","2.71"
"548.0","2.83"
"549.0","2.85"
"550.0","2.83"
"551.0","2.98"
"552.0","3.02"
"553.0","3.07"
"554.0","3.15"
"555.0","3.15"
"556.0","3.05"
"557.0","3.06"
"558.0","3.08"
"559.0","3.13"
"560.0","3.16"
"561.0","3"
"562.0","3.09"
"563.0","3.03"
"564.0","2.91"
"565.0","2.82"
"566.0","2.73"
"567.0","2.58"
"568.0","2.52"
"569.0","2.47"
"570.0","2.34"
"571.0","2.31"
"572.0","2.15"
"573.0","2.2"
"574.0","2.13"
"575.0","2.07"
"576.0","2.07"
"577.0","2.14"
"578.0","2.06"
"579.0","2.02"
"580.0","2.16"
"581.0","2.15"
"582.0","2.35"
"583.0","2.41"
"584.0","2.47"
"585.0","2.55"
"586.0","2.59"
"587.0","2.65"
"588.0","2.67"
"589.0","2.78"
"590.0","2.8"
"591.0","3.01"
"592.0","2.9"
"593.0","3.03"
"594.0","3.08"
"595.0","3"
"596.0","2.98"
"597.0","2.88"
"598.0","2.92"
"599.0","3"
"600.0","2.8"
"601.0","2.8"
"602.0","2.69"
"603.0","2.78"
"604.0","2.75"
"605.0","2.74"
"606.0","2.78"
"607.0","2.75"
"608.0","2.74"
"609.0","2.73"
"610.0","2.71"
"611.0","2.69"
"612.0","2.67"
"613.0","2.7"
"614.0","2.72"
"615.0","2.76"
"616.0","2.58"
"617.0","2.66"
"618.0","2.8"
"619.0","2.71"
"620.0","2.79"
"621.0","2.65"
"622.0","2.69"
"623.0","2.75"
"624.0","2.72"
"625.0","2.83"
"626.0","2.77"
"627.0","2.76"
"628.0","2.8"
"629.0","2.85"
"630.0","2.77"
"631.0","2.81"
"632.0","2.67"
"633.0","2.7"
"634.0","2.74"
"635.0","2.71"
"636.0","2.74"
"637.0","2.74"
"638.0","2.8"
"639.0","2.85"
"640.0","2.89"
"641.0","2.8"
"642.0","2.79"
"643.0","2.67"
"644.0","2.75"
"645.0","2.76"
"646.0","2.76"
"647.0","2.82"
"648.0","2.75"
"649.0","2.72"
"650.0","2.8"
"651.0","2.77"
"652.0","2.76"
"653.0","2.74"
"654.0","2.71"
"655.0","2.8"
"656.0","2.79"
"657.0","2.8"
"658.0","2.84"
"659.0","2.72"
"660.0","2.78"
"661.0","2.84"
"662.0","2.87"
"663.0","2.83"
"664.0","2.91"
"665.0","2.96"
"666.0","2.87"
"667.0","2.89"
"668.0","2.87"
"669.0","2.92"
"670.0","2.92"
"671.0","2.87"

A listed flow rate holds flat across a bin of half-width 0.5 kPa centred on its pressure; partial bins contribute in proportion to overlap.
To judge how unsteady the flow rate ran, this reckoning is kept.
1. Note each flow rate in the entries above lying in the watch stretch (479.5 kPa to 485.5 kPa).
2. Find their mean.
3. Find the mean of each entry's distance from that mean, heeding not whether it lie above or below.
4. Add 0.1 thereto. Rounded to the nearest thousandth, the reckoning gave 0.300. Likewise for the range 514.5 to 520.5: 0.146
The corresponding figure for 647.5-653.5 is 0.120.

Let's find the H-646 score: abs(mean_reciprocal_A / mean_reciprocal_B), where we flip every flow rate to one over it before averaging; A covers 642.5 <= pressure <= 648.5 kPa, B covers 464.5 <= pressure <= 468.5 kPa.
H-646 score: 0.83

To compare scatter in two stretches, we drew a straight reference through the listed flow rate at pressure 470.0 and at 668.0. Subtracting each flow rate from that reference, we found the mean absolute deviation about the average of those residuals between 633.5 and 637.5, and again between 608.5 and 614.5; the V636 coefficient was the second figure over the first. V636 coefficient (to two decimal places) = 1.82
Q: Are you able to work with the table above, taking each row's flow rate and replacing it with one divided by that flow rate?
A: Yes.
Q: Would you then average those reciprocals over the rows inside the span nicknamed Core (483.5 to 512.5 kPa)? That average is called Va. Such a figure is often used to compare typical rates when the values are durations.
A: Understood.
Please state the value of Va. 0.400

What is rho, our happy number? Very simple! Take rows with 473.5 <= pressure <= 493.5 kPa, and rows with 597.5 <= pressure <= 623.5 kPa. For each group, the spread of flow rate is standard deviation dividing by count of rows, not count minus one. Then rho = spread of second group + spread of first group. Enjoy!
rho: 0.60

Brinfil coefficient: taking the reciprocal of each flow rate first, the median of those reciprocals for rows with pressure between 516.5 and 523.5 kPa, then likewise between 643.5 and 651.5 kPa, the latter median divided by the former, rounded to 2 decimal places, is 0.92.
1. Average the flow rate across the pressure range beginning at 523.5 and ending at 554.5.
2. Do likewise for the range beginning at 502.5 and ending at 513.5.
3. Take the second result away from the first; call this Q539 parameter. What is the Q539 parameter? 0.20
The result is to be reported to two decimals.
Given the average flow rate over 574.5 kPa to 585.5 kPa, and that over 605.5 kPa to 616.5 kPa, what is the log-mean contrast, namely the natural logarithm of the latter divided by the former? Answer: 0.20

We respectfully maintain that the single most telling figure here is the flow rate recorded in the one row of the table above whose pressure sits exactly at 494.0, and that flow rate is 2.6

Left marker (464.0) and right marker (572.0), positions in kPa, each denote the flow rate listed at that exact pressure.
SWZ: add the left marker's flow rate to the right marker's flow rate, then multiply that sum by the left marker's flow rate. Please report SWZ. 10.5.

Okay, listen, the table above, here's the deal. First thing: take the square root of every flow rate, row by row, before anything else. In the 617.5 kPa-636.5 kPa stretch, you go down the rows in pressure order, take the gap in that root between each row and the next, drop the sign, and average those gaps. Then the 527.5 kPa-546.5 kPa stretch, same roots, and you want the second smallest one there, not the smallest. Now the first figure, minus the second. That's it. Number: -1.58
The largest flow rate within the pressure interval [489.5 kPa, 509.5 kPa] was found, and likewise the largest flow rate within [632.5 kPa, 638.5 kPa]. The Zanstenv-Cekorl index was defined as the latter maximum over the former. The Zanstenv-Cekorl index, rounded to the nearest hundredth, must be 1.07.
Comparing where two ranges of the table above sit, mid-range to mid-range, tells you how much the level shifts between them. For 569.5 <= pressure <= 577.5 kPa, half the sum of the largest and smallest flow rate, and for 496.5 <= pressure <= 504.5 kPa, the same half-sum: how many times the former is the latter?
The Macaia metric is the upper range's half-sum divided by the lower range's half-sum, 0.87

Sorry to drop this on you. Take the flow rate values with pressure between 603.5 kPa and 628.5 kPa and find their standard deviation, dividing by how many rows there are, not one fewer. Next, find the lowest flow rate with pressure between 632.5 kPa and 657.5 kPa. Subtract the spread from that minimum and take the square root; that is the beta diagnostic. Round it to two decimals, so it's 1.62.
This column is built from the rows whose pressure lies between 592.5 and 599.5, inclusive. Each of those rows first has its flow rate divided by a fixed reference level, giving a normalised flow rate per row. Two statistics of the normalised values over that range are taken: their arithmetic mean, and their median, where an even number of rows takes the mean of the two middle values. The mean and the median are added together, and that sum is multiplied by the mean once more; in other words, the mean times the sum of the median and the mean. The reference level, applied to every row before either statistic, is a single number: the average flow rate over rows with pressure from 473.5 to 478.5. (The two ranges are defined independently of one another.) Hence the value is 10.3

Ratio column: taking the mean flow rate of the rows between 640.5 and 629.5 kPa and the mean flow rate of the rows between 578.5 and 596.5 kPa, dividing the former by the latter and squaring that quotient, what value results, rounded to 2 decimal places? 1.09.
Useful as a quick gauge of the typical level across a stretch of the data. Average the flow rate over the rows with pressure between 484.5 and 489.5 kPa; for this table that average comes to 2.41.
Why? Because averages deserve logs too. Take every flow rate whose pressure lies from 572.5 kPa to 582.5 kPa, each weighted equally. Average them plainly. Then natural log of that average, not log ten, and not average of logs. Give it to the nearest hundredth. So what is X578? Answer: 0.76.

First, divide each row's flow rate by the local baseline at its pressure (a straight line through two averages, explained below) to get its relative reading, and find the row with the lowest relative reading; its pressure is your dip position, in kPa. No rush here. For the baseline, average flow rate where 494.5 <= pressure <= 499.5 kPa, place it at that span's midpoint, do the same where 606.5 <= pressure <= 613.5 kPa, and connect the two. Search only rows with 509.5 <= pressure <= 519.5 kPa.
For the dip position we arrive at 513.0 kPa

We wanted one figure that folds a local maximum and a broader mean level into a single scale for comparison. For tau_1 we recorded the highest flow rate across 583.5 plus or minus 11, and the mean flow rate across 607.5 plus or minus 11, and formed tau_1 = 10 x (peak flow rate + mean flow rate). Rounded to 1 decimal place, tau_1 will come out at 58.4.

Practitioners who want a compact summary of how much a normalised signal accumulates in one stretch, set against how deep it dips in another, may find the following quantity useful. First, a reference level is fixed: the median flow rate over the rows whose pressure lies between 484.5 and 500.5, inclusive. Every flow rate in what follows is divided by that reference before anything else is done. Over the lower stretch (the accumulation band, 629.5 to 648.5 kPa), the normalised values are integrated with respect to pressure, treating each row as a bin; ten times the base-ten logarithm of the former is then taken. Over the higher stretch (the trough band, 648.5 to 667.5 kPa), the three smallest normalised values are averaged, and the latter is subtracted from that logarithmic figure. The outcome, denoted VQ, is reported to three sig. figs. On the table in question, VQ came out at 12.1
